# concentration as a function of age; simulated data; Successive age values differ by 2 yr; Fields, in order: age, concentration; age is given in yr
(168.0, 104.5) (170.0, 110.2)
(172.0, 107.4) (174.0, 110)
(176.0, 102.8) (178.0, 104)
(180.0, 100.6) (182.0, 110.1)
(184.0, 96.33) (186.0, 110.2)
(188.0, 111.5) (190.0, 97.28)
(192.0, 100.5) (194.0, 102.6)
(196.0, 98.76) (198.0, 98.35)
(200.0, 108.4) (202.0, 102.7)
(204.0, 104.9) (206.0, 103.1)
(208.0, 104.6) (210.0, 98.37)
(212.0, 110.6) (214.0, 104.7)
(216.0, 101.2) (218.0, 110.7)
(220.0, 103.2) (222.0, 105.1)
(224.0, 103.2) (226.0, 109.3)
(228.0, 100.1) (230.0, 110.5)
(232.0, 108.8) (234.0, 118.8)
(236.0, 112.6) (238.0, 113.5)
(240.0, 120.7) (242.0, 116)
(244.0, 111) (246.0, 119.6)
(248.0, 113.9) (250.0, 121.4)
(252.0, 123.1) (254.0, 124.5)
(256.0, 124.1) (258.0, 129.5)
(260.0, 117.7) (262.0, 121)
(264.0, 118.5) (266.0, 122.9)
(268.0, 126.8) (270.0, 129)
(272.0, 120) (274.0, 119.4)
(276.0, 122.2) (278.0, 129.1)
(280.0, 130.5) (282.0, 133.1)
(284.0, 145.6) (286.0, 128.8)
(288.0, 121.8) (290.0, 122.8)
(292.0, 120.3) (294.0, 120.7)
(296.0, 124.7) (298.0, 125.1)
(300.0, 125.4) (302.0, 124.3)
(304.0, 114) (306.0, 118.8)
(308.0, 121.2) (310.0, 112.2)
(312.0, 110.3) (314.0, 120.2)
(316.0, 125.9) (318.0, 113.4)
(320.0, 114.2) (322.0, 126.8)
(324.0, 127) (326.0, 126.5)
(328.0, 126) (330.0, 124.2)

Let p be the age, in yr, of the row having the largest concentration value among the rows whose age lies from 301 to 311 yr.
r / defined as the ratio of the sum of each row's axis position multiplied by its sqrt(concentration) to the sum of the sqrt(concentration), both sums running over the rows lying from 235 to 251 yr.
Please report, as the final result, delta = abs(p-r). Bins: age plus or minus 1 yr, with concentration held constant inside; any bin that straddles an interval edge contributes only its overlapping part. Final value 59.0 yr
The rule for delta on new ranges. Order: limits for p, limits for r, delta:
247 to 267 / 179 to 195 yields 71.0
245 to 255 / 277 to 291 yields 30.0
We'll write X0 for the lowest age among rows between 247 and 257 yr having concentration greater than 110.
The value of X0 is 248.0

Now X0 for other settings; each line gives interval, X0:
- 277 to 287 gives 278.0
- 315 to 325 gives 316.0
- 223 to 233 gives 230.0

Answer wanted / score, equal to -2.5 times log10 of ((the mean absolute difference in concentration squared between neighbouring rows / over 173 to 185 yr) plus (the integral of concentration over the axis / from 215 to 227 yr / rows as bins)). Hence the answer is -8.59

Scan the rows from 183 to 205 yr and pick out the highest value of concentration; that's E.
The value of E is 111.5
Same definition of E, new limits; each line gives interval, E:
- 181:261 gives 129.5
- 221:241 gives 120.7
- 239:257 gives 124.5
